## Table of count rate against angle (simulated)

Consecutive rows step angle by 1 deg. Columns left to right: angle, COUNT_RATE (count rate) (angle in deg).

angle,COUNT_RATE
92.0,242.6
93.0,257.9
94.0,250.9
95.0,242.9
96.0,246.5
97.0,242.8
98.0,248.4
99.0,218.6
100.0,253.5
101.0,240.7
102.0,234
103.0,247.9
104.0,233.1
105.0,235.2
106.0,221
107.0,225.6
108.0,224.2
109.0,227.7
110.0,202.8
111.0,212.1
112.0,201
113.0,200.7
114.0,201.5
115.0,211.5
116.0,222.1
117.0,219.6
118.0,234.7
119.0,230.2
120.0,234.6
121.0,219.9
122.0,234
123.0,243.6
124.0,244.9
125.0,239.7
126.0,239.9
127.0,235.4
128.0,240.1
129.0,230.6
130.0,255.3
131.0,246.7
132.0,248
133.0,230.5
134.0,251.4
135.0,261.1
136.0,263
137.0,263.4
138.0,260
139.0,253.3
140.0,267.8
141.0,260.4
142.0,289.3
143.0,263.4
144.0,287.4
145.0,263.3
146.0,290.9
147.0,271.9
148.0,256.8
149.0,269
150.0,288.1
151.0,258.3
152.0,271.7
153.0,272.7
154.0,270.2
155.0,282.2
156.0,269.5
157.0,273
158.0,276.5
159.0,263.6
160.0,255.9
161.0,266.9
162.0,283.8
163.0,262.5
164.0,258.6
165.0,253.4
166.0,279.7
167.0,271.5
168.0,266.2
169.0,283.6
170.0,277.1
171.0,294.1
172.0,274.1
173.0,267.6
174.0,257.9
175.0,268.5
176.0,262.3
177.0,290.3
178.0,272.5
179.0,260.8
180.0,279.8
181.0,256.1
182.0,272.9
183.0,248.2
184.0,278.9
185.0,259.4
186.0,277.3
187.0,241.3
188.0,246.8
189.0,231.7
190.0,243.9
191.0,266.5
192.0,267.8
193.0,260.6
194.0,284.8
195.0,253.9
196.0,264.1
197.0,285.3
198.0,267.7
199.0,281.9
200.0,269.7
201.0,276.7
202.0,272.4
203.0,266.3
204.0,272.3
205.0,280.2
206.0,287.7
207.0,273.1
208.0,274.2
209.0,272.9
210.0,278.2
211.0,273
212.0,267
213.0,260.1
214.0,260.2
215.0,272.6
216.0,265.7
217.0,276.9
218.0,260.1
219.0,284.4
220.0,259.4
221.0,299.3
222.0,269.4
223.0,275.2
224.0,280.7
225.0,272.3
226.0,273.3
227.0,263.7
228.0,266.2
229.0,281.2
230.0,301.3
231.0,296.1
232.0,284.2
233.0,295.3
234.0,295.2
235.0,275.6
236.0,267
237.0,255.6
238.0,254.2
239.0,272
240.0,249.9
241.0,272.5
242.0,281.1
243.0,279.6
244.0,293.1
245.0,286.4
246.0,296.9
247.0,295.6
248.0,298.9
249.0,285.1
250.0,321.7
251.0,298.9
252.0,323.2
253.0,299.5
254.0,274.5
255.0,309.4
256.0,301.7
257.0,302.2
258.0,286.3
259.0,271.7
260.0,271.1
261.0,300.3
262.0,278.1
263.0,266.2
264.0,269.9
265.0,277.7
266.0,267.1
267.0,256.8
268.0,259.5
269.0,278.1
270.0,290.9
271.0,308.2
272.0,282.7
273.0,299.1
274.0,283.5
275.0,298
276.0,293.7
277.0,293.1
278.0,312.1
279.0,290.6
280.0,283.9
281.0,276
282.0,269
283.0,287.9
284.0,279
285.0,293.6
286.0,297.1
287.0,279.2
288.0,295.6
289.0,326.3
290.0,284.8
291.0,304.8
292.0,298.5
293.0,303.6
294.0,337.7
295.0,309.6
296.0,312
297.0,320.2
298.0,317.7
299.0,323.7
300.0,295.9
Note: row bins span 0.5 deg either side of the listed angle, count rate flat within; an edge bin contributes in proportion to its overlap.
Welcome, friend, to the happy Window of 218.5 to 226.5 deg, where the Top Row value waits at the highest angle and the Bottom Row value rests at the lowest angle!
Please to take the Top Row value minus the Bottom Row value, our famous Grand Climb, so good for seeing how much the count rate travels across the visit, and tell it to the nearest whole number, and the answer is -11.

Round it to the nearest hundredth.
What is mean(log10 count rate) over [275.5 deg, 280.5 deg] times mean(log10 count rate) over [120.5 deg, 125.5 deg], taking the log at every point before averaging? 5.86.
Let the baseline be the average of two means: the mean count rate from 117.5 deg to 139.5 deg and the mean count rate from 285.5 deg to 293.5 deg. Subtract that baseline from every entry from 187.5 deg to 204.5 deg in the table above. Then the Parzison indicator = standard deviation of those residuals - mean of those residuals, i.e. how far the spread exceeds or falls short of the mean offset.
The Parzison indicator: 20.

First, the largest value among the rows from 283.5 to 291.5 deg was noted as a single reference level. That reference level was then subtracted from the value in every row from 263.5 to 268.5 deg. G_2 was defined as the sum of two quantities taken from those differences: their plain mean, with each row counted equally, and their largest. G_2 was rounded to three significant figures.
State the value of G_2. -109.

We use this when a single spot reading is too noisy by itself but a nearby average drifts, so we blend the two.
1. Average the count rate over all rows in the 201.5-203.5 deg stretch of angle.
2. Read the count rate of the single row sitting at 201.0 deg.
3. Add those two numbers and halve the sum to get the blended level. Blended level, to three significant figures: 273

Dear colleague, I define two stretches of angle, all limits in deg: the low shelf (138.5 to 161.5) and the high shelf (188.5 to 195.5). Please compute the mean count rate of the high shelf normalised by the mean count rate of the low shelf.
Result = 0.96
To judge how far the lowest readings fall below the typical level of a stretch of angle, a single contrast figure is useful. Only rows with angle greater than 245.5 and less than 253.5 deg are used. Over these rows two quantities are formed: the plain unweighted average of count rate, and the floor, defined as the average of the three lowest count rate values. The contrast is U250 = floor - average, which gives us -10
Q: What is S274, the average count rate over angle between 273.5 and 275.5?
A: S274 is 291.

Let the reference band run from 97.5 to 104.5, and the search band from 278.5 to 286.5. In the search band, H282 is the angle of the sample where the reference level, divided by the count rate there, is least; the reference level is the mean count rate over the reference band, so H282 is 286.0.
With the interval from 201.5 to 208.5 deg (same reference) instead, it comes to 206.0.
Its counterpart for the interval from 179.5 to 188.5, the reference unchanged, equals 180.0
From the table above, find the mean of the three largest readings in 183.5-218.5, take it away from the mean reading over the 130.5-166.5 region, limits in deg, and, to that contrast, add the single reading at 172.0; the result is 254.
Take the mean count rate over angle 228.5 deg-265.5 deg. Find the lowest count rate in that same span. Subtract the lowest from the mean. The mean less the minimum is 36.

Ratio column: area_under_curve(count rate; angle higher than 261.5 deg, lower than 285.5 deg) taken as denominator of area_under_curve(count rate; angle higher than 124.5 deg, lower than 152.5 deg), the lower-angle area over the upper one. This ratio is 1.1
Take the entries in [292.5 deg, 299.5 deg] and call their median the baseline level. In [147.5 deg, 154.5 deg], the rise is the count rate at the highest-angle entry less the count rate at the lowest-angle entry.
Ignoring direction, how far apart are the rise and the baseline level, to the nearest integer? 304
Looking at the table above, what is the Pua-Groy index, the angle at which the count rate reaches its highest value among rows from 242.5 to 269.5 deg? 252.0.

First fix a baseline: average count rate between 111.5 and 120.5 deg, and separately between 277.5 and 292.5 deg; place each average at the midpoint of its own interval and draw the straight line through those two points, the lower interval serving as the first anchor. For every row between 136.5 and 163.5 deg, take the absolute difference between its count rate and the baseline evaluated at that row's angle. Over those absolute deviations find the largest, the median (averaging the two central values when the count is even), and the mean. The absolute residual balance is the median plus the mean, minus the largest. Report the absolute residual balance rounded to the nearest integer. 14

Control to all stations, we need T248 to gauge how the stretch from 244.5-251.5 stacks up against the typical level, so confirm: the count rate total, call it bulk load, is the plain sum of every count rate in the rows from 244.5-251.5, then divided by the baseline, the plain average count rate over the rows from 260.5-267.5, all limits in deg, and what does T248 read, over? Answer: 7.6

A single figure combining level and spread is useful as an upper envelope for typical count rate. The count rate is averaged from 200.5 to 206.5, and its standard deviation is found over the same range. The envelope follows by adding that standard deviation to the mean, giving 283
